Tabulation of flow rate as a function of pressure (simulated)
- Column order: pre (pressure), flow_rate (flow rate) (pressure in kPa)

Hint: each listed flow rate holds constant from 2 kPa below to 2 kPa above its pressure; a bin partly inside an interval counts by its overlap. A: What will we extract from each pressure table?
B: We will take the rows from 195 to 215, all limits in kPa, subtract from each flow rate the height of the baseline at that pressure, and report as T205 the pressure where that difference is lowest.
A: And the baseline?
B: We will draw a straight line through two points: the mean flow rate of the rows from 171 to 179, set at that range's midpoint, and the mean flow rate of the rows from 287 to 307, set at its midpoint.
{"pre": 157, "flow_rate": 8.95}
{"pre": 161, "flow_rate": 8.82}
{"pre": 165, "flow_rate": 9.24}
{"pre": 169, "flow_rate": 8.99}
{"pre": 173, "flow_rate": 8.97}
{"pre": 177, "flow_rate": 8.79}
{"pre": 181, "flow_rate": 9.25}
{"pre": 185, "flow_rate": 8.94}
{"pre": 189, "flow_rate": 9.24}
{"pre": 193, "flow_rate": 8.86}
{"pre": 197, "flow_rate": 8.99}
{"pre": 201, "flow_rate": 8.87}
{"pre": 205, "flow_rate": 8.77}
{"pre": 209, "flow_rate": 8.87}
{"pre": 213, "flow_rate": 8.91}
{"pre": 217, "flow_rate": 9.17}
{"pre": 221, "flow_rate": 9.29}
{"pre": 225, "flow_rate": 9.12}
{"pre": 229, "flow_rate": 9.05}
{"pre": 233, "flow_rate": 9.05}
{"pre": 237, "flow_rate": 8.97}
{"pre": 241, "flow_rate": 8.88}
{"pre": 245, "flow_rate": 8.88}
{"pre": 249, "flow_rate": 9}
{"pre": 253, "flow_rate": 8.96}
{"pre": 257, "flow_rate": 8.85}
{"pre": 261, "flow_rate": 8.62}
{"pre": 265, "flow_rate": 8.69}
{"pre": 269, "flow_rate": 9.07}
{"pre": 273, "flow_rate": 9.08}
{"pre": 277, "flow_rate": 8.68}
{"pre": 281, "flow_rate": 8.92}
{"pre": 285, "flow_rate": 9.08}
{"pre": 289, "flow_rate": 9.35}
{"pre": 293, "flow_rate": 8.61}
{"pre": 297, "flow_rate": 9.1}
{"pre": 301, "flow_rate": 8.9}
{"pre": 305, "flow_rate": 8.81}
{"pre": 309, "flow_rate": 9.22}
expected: 205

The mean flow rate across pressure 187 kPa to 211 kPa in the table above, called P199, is 8.93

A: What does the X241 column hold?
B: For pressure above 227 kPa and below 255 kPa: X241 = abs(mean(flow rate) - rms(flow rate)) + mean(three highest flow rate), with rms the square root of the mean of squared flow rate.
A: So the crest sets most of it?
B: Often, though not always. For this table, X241 9.03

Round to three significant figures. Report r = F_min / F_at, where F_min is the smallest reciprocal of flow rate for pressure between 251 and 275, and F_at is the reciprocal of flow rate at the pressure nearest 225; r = 1.00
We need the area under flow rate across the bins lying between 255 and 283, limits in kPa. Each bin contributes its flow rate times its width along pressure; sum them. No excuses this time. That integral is 248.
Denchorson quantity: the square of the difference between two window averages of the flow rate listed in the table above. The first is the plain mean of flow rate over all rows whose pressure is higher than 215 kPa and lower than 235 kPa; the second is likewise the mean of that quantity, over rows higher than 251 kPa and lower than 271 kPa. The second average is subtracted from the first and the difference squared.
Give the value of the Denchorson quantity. 0.0888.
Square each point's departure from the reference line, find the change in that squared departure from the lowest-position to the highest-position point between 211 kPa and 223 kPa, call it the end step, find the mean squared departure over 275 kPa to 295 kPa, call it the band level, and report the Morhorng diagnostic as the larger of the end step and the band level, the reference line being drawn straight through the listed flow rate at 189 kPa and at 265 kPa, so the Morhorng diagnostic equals 0.22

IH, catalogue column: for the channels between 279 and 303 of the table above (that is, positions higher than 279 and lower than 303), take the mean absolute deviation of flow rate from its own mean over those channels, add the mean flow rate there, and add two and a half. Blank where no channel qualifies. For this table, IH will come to 11.7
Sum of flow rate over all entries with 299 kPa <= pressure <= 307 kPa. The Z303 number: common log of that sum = 1.25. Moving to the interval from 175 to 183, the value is 1.26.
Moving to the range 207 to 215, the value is 1.25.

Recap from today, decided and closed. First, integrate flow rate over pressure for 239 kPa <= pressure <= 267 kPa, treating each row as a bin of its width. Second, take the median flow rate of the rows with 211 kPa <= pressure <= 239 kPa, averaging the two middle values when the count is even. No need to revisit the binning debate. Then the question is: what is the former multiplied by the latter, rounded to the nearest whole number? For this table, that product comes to 2240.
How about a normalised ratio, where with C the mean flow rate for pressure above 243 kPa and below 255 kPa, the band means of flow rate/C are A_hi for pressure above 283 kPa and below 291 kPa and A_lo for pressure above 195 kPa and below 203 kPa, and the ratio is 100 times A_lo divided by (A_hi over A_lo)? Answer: 97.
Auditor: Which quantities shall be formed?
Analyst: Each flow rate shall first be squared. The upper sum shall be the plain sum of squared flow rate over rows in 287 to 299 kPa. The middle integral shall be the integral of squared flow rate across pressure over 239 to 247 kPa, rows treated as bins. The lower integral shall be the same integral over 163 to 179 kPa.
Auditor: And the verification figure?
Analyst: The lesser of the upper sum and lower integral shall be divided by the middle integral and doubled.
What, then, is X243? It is 0.77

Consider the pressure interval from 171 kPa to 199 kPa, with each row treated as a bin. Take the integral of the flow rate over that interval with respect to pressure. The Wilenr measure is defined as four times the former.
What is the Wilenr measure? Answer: 1009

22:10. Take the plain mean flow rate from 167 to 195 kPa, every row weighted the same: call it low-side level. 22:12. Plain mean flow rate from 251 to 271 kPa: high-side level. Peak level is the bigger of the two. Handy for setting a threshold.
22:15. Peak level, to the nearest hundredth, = 9.01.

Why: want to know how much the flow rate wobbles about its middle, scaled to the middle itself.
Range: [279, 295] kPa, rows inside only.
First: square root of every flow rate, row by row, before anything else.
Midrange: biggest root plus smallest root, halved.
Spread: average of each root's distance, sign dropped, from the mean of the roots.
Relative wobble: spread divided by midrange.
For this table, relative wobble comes 0.013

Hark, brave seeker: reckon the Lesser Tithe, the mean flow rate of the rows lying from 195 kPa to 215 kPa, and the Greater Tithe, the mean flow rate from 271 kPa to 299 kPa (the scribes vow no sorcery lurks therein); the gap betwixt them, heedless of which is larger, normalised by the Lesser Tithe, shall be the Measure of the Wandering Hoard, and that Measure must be 0.010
